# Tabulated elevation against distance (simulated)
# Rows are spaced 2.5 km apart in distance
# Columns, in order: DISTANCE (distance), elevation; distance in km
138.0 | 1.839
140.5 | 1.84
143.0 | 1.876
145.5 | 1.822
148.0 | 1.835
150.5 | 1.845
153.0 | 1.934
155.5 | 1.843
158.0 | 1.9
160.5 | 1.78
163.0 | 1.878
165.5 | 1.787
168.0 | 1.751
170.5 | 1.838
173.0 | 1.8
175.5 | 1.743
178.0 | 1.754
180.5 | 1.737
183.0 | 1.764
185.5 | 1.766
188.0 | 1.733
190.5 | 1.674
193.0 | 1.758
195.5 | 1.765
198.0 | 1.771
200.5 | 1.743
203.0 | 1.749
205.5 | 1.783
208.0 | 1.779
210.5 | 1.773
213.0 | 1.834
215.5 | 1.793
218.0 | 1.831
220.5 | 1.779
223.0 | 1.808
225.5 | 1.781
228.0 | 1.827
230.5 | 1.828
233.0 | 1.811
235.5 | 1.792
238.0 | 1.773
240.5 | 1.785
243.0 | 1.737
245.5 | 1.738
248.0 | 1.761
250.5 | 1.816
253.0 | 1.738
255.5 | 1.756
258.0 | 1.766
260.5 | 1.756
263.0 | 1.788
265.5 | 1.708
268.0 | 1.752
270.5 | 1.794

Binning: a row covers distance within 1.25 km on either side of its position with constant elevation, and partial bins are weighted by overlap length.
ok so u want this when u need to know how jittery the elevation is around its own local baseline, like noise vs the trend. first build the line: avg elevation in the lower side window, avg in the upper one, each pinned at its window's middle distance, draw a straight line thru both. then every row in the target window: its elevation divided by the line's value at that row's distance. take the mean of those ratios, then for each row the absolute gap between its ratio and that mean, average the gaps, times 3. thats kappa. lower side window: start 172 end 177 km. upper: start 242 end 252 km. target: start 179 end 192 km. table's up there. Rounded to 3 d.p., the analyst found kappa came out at 0.042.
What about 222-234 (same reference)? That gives 0.023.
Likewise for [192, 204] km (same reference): 0.015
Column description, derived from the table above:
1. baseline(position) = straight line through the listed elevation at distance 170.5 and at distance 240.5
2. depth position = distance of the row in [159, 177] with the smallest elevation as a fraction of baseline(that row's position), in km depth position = 175.5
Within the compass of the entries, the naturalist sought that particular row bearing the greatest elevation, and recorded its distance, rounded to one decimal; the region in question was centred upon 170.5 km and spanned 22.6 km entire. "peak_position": 163.0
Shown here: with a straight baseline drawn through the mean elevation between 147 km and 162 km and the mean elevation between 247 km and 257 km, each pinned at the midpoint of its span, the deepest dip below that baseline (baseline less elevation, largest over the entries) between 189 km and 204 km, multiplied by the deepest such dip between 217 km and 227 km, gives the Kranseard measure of 0.0026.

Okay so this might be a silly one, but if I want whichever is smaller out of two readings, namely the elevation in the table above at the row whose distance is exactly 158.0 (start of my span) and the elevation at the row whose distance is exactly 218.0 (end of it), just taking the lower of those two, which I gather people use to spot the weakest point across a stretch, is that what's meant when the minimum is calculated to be 1.83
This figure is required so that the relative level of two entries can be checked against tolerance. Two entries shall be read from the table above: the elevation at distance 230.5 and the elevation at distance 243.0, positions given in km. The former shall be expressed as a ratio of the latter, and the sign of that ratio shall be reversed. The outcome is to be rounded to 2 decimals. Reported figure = -1.05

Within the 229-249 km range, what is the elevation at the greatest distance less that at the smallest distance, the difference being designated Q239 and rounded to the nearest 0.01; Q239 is -0.07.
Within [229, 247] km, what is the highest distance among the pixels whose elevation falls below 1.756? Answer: 245.5 km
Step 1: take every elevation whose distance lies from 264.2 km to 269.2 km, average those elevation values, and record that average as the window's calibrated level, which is 1.73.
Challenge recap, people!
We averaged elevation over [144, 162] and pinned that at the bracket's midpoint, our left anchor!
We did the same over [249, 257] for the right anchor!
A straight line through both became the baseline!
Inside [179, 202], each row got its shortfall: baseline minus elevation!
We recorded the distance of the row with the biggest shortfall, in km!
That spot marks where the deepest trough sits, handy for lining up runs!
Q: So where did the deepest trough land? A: 190.5 km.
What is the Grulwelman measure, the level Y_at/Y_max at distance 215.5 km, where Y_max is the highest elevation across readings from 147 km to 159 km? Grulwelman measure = 0.93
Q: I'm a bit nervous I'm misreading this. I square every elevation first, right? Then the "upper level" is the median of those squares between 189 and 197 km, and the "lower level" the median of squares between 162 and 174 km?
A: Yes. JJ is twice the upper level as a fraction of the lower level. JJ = 1.91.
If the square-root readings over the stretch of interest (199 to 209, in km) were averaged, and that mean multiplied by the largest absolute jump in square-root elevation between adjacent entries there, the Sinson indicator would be 0.017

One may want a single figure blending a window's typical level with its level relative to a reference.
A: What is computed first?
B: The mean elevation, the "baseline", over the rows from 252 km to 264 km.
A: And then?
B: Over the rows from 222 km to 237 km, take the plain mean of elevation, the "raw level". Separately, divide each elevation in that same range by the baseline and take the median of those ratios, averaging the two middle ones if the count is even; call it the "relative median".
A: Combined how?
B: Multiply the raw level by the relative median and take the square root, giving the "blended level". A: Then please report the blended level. 1.36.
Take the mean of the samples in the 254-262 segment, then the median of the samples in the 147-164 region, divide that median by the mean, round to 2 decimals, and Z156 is 1.05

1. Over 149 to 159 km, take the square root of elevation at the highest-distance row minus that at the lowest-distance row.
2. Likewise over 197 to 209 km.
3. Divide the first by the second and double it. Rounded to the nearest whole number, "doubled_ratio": 13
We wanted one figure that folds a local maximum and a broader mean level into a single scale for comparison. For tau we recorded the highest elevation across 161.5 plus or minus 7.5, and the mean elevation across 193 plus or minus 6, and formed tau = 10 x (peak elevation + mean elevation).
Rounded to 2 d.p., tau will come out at 36.40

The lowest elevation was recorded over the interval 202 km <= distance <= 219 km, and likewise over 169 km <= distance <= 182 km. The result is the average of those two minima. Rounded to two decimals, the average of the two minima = 1.74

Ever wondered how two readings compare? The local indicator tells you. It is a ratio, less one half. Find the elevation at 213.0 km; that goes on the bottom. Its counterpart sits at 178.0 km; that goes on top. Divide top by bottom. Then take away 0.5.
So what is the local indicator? 0.456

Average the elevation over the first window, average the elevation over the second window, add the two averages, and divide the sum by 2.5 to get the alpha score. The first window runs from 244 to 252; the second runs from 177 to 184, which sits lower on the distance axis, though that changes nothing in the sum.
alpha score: 1.41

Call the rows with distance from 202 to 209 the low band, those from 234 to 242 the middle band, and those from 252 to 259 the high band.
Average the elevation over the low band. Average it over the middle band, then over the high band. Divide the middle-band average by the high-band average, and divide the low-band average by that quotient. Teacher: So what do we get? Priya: 1.74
